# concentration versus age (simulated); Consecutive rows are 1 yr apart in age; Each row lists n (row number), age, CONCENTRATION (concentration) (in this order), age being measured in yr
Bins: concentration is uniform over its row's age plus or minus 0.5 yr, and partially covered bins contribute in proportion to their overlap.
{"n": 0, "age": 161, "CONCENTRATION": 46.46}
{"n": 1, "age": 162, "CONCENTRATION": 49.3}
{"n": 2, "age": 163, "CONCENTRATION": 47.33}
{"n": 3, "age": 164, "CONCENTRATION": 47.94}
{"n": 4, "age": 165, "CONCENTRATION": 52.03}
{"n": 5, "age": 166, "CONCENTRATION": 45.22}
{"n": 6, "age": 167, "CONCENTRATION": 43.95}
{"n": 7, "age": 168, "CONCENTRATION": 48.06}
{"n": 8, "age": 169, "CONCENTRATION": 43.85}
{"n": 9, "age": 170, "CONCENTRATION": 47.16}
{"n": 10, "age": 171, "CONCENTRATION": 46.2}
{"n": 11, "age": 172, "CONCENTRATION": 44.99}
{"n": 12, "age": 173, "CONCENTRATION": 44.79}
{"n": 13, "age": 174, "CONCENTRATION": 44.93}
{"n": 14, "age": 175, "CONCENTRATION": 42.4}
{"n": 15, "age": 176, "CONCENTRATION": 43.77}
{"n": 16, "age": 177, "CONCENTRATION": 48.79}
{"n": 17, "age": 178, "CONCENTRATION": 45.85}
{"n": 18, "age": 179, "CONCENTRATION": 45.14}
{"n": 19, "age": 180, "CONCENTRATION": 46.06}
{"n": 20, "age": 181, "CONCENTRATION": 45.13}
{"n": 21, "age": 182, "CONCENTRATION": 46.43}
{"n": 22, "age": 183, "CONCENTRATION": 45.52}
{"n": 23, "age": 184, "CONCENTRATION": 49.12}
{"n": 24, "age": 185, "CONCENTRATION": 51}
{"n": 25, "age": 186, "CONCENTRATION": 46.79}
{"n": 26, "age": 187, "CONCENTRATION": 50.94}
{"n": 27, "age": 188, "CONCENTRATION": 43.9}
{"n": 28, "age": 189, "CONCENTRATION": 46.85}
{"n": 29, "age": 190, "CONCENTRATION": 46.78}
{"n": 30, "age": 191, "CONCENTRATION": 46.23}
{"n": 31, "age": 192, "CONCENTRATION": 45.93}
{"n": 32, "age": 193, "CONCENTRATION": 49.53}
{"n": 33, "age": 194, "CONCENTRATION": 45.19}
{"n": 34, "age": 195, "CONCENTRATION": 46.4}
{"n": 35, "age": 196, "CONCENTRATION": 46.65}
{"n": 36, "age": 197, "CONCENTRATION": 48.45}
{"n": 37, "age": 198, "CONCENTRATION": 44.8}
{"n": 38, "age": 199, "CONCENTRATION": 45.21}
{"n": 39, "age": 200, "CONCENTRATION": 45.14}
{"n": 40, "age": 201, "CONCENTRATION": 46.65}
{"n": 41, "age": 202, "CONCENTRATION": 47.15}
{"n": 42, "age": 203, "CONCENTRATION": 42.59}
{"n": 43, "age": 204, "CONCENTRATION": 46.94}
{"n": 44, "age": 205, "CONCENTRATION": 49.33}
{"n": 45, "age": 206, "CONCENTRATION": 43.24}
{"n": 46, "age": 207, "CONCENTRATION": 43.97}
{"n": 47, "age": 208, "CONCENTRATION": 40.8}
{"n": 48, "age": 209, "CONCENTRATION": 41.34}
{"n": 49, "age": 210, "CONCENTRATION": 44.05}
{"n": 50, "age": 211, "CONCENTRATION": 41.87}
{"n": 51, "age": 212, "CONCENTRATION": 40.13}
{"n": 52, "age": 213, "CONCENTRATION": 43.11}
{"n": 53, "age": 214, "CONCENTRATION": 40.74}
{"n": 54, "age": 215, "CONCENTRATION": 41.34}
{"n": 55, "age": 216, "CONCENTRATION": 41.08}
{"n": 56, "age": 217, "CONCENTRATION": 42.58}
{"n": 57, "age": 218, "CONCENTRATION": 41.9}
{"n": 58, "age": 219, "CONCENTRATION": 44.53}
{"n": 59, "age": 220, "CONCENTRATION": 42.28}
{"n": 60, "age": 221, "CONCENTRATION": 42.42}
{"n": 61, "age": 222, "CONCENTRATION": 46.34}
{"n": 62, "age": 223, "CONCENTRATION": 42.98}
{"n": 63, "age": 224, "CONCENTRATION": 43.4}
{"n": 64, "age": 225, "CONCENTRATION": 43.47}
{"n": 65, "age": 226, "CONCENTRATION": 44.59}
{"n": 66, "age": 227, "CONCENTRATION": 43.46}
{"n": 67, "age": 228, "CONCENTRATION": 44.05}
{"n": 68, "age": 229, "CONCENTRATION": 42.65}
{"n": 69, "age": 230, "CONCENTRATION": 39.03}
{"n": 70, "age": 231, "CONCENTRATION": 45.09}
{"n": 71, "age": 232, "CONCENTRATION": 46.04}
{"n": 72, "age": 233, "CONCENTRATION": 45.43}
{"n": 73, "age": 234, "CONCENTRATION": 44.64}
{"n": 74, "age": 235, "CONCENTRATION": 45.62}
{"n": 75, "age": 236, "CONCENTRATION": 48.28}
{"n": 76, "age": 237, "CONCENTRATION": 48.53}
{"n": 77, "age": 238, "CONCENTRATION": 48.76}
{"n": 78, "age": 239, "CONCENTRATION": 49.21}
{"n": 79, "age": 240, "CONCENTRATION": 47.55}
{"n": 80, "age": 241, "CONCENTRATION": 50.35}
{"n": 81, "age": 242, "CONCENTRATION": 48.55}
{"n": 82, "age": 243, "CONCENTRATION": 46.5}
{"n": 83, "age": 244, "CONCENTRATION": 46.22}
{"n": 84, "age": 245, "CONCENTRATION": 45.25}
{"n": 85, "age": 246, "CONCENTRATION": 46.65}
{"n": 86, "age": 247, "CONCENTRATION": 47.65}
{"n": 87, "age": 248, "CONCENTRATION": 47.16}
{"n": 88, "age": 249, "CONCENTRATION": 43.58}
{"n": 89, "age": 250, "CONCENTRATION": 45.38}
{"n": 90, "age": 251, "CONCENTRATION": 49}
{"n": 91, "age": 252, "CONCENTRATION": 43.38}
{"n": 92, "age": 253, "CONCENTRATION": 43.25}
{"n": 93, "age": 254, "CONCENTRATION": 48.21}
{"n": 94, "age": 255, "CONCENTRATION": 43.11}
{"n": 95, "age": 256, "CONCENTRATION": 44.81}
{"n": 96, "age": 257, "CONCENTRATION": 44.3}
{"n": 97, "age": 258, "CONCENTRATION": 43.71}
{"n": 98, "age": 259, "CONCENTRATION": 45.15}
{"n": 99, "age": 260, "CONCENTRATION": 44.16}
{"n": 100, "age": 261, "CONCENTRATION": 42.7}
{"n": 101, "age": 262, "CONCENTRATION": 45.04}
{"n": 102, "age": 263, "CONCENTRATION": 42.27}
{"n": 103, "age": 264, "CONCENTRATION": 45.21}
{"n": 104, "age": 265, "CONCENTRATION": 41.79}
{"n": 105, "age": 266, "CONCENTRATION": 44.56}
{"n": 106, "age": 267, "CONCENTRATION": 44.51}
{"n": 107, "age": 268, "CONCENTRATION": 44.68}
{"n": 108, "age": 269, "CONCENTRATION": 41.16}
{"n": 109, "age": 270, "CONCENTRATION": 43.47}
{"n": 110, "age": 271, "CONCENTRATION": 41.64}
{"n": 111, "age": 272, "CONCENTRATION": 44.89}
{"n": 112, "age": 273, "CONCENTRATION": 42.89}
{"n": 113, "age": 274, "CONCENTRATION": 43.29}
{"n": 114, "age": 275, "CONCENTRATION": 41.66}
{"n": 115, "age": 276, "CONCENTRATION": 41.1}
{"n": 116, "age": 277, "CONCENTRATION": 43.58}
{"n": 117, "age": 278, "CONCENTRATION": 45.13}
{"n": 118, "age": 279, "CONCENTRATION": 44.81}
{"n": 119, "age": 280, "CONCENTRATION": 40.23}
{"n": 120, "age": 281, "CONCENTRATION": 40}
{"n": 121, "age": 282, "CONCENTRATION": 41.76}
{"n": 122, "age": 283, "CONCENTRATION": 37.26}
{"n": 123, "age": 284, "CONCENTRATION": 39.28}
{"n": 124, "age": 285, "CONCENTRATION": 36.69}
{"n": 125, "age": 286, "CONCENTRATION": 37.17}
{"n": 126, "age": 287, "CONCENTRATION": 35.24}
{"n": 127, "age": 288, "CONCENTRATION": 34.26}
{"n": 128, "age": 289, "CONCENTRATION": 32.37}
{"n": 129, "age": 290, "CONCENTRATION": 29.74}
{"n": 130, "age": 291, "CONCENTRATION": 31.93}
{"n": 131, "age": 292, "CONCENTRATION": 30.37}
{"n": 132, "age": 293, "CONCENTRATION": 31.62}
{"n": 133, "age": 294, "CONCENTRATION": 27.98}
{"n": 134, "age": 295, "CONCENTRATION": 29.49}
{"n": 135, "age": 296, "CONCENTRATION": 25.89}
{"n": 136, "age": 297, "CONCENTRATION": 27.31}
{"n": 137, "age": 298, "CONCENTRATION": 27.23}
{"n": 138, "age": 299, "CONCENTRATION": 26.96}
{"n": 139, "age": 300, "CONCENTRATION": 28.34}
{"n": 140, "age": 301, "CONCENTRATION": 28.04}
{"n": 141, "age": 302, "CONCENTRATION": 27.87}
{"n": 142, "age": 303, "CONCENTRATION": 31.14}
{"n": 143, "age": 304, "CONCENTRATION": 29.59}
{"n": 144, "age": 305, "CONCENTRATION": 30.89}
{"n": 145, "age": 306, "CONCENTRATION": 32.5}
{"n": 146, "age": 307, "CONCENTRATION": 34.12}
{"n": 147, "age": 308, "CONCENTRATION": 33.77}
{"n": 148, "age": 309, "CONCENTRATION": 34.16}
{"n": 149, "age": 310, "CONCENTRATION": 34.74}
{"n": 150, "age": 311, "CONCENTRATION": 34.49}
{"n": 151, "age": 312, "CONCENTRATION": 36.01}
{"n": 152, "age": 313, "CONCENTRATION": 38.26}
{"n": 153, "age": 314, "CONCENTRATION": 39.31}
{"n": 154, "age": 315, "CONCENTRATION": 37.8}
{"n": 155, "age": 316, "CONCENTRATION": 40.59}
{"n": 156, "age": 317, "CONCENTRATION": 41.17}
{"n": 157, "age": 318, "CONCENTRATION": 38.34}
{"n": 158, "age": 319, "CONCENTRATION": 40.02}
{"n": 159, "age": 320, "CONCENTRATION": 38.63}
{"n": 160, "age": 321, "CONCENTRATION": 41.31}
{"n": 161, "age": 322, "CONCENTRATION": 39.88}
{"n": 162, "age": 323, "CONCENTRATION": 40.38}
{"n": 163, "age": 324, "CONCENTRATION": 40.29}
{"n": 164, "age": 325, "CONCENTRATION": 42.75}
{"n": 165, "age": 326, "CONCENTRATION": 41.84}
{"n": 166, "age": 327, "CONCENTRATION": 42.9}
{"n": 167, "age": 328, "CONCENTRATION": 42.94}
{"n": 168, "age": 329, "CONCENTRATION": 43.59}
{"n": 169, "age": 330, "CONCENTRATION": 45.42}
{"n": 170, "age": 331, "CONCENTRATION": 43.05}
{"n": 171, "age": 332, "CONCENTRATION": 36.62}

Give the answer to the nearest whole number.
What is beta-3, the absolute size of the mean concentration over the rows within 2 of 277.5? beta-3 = 44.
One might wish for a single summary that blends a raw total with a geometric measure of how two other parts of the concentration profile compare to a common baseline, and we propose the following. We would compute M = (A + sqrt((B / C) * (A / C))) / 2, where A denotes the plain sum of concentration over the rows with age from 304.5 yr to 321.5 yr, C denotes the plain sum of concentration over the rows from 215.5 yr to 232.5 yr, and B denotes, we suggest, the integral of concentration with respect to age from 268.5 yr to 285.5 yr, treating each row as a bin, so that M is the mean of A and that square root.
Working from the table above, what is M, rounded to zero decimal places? 314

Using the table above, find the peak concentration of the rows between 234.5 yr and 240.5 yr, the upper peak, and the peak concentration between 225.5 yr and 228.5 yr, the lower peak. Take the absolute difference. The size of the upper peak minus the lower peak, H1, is 5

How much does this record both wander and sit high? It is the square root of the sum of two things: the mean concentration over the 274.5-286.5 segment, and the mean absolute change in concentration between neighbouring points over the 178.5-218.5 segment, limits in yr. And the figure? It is 6.55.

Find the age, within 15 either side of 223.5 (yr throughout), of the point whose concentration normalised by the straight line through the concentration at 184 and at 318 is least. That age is 212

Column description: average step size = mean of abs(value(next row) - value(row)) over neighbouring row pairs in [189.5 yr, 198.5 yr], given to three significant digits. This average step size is 1.96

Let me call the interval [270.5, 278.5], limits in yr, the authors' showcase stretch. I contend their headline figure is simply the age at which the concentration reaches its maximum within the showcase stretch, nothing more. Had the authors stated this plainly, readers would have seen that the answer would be 278 yr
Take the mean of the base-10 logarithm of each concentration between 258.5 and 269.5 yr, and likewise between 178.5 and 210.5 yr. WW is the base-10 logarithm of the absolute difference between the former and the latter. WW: -1.7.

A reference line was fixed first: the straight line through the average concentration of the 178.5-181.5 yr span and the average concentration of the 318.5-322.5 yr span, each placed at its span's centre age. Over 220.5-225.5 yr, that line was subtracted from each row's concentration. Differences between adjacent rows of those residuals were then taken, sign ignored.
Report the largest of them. 4.0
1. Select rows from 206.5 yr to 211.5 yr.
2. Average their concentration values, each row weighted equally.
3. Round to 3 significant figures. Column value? 42.4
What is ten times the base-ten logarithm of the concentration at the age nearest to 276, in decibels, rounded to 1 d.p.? 16.1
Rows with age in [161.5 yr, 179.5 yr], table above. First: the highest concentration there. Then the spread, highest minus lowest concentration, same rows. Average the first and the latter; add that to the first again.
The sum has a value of 83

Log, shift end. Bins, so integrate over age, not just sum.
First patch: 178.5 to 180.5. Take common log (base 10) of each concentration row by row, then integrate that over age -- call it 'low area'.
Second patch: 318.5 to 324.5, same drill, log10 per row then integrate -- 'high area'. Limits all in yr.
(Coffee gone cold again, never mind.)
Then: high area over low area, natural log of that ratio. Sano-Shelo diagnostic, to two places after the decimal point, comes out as 1.06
